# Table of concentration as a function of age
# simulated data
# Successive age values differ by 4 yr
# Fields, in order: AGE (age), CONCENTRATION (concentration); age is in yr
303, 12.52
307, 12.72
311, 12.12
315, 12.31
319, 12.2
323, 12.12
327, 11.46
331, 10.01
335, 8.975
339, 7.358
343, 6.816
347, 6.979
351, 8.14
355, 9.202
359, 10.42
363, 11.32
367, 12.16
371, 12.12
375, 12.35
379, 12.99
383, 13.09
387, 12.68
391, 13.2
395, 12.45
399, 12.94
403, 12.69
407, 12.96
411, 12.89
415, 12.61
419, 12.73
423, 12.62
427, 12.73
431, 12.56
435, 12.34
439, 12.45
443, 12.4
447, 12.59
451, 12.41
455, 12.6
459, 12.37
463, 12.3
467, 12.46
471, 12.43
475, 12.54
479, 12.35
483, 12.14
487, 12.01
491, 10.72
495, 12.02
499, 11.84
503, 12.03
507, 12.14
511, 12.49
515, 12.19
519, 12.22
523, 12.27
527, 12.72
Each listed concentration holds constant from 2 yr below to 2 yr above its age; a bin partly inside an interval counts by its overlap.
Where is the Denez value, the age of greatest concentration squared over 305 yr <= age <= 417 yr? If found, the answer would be 391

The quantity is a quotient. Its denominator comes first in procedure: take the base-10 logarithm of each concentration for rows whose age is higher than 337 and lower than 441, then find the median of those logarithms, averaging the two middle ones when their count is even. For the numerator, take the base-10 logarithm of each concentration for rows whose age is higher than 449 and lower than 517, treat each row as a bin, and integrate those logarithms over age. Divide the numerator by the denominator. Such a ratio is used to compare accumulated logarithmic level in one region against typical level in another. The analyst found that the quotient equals 67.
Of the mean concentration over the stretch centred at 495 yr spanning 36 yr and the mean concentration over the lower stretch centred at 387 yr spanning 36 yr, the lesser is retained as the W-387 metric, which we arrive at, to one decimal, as 12.0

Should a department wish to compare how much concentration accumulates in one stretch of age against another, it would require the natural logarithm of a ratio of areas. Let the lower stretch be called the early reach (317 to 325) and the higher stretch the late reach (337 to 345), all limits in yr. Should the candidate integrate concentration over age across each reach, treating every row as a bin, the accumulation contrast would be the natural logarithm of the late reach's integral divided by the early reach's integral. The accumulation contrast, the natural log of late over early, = -0.540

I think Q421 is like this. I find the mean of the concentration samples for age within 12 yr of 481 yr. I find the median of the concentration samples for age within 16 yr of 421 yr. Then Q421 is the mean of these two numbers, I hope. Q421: 12.4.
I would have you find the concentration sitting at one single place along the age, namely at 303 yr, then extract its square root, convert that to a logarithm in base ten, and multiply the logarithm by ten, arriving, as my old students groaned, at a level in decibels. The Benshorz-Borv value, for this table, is 5.49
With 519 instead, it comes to 5.44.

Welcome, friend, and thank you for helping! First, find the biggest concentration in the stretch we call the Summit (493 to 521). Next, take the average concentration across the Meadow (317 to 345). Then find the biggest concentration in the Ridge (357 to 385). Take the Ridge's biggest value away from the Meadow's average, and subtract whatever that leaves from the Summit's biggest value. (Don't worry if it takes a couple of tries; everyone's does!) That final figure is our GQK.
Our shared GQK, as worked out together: 15.7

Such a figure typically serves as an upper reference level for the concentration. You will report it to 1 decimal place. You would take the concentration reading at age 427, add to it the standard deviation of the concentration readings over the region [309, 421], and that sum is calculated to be 14.7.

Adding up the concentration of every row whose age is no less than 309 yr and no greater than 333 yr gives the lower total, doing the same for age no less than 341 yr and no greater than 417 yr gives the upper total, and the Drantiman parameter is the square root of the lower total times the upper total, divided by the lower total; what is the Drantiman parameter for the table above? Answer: 1.8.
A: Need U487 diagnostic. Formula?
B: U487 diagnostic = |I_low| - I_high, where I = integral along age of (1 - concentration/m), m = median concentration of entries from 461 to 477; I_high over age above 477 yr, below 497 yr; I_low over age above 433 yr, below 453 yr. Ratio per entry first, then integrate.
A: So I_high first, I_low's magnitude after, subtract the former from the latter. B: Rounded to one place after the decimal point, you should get -0.9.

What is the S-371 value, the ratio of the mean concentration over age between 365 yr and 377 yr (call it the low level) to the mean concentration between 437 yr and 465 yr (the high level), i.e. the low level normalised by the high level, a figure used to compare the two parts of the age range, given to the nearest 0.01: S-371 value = 0.98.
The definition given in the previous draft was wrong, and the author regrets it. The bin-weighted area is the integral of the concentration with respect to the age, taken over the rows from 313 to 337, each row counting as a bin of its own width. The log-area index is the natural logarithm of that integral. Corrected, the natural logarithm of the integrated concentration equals 5.59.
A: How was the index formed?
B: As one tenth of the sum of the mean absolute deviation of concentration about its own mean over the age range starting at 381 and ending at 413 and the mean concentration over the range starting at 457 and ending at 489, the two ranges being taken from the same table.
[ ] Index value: 1.25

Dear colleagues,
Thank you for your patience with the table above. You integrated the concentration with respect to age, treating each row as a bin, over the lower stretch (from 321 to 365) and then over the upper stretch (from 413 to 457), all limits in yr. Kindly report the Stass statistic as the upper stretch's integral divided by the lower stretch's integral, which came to 1.34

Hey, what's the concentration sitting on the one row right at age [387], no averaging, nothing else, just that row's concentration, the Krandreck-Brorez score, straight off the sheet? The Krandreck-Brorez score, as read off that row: 12.68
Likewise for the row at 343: 6.816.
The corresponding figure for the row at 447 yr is 12.59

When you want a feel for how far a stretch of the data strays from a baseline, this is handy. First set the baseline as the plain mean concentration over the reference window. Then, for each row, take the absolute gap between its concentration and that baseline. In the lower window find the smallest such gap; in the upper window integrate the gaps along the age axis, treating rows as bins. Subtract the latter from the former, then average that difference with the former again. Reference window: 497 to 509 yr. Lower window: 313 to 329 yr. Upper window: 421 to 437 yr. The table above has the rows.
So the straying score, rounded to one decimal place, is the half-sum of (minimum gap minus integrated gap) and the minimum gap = -4.4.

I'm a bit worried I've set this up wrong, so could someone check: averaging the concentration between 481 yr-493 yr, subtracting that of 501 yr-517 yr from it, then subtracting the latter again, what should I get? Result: -12.8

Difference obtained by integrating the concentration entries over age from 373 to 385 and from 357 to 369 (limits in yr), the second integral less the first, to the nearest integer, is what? -18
